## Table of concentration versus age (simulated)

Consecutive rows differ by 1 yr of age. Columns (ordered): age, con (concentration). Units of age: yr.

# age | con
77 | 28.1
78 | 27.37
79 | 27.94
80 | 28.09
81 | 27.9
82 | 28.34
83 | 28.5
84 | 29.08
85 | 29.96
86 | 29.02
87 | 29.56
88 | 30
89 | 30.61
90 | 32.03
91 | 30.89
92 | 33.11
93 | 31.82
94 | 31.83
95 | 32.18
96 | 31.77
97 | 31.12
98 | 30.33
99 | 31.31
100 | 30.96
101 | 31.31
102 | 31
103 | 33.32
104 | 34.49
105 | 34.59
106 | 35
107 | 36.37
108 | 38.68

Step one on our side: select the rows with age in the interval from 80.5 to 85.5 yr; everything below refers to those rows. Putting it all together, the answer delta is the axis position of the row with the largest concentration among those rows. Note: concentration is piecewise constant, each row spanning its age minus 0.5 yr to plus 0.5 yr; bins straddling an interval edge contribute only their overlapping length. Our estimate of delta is 85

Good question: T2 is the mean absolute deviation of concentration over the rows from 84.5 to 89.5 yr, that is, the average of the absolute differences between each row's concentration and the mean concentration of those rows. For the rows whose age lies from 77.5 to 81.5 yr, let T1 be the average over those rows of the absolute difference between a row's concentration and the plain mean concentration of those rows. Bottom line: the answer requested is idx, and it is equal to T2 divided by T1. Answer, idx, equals 1.9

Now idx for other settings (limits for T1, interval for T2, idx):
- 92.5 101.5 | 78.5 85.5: 1.3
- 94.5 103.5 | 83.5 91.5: 1.2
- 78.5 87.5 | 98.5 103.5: 1.1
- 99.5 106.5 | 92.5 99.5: 0.3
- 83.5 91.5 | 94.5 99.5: 0.7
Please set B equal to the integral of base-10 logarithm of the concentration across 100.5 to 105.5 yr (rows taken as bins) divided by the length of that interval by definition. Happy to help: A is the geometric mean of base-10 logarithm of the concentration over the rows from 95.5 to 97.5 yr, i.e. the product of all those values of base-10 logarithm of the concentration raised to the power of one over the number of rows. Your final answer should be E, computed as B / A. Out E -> 1.01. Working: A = 1.50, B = 1.52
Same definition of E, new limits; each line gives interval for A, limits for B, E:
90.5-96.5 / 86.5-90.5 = 0.99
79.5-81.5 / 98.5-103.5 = 1.04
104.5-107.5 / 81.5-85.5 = 0.94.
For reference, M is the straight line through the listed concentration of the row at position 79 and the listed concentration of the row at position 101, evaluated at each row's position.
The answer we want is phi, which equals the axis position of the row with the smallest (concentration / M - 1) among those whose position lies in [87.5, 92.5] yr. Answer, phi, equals 88 yr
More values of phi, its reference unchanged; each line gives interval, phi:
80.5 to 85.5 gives 81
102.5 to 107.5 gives 103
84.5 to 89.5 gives 86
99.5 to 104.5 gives 102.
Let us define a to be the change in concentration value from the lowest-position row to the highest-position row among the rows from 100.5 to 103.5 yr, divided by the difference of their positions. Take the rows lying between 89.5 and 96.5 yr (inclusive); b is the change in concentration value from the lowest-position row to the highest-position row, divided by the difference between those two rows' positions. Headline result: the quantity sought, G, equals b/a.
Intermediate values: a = 1.0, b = 0.0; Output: 0.0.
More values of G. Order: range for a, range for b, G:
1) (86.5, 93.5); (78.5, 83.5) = 0.4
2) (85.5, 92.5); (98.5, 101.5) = 0.0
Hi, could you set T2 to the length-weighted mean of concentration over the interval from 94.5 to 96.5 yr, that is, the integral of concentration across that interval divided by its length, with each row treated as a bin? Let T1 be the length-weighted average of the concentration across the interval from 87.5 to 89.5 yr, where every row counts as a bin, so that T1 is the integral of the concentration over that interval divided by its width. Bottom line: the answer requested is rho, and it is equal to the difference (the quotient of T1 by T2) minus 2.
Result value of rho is -1.05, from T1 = 30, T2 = 32.0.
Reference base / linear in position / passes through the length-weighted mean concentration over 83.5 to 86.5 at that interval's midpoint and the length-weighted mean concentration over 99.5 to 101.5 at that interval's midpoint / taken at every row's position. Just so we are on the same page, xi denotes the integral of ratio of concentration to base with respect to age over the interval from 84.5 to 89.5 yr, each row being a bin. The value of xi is 5.04 yr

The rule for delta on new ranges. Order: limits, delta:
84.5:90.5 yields 90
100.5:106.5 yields 106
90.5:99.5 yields 92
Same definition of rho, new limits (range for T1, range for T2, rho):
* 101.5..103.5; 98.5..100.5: -0.97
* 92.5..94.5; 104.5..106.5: -1.09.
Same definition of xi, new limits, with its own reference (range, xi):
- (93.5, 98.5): 5.14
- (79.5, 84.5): 4.89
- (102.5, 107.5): 5.49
